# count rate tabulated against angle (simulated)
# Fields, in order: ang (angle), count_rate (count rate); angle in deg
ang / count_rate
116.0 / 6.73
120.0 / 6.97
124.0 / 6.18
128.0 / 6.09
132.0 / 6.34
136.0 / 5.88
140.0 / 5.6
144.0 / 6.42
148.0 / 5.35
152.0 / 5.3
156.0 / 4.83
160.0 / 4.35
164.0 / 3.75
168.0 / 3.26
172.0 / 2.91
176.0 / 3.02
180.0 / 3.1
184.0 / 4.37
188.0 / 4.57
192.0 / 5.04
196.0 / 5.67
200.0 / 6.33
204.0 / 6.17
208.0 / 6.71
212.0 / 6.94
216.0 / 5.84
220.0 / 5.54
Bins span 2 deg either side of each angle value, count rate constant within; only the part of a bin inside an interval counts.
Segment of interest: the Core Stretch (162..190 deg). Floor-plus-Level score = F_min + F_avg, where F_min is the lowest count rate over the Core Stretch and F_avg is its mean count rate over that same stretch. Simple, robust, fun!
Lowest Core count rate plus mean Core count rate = 6.5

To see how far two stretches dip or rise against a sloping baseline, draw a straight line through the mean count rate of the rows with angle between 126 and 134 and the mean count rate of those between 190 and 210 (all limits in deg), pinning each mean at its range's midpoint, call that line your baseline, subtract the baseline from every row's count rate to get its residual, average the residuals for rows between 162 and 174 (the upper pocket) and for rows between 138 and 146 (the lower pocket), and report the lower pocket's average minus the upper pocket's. 2.6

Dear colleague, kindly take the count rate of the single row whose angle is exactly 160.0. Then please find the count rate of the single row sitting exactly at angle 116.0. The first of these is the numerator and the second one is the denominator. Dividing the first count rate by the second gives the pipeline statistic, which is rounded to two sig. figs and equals 0.65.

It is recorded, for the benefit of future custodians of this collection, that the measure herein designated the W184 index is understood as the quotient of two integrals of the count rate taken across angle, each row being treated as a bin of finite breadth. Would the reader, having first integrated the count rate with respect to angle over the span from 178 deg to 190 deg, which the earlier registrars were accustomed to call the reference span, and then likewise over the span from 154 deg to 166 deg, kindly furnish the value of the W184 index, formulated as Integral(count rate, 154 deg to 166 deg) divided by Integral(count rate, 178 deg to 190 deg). 1.1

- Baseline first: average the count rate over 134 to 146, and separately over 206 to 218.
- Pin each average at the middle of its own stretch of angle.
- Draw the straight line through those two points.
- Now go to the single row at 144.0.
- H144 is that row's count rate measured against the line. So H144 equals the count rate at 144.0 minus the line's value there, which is 0.4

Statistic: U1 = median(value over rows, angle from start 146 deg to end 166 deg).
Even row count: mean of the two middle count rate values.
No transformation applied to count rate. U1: 4.8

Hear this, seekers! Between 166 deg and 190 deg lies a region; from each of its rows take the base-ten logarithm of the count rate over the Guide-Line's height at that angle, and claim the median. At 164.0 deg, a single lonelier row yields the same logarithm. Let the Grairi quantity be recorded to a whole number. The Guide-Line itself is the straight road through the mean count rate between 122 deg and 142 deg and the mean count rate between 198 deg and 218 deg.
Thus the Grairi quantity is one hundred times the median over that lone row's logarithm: 135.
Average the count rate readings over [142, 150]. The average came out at 5.9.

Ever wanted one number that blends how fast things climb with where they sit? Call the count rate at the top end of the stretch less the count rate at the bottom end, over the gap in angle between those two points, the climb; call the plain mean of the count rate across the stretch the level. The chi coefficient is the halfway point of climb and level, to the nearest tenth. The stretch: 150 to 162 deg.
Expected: 2.4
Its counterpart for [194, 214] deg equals 3.2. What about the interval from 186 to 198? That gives 2.6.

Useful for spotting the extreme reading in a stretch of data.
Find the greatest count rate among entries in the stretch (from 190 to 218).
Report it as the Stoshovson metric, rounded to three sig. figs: 6.94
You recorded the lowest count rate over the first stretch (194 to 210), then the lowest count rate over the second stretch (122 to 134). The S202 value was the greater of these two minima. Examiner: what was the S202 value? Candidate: 6.1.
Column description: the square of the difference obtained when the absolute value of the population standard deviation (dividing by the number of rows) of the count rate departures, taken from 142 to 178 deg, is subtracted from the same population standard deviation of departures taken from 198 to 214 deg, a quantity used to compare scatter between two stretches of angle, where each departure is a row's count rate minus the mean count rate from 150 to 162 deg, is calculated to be 0.71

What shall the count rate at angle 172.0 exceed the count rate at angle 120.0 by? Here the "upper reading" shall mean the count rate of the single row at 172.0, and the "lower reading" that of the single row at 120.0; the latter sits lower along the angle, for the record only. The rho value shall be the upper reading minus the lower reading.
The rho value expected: -4.1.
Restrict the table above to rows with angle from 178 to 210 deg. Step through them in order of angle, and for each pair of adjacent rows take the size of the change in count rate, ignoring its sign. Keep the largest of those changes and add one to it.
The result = 2.3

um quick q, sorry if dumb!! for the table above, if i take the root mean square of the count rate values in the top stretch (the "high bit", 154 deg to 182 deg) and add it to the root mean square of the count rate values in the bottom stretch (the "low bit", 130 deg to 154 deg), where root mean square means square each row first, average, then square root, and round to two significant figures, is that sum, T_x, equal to 9.5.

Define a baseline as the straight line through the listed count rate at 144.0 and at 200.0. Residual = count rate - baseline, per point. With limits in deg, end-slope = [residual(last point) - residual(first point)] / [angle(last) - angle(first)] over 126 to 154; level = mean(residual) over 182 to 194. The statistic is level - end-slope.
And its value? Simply -1.7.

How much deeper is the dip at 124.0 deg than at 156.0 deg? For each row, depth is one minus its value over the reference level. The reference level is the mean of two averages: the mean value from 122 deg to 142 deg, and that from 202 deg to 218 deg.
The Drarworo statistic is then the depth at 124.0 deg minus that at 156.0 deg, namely -0.2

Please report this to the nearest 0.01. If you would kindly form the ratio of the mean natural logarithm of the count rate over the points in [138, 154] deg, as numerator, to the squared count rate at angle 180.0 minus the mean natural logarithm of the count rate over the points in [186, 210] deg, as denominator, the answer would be 0.22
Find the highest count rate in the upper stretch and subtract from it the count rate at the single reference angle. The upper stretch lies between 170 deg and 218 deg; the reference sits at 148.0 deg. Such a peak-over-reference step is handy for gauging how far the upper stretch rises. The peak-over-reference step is 1.6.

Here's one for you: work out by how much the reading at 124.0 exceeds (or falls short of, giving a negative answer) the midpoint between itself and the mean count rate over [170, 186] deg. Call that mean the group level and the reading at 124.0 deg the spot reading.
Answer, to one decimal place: 1.4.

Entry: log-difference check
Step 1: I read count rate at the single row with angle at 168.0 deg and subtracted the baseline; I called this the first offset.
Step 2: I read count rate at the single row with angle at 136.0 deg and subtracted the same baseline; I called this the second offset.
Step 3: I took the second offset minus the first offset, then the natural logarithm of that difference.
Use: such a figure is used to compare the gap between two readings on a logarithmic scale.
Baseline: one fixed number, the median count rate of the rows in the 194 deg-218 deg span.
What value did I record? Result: 1.0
